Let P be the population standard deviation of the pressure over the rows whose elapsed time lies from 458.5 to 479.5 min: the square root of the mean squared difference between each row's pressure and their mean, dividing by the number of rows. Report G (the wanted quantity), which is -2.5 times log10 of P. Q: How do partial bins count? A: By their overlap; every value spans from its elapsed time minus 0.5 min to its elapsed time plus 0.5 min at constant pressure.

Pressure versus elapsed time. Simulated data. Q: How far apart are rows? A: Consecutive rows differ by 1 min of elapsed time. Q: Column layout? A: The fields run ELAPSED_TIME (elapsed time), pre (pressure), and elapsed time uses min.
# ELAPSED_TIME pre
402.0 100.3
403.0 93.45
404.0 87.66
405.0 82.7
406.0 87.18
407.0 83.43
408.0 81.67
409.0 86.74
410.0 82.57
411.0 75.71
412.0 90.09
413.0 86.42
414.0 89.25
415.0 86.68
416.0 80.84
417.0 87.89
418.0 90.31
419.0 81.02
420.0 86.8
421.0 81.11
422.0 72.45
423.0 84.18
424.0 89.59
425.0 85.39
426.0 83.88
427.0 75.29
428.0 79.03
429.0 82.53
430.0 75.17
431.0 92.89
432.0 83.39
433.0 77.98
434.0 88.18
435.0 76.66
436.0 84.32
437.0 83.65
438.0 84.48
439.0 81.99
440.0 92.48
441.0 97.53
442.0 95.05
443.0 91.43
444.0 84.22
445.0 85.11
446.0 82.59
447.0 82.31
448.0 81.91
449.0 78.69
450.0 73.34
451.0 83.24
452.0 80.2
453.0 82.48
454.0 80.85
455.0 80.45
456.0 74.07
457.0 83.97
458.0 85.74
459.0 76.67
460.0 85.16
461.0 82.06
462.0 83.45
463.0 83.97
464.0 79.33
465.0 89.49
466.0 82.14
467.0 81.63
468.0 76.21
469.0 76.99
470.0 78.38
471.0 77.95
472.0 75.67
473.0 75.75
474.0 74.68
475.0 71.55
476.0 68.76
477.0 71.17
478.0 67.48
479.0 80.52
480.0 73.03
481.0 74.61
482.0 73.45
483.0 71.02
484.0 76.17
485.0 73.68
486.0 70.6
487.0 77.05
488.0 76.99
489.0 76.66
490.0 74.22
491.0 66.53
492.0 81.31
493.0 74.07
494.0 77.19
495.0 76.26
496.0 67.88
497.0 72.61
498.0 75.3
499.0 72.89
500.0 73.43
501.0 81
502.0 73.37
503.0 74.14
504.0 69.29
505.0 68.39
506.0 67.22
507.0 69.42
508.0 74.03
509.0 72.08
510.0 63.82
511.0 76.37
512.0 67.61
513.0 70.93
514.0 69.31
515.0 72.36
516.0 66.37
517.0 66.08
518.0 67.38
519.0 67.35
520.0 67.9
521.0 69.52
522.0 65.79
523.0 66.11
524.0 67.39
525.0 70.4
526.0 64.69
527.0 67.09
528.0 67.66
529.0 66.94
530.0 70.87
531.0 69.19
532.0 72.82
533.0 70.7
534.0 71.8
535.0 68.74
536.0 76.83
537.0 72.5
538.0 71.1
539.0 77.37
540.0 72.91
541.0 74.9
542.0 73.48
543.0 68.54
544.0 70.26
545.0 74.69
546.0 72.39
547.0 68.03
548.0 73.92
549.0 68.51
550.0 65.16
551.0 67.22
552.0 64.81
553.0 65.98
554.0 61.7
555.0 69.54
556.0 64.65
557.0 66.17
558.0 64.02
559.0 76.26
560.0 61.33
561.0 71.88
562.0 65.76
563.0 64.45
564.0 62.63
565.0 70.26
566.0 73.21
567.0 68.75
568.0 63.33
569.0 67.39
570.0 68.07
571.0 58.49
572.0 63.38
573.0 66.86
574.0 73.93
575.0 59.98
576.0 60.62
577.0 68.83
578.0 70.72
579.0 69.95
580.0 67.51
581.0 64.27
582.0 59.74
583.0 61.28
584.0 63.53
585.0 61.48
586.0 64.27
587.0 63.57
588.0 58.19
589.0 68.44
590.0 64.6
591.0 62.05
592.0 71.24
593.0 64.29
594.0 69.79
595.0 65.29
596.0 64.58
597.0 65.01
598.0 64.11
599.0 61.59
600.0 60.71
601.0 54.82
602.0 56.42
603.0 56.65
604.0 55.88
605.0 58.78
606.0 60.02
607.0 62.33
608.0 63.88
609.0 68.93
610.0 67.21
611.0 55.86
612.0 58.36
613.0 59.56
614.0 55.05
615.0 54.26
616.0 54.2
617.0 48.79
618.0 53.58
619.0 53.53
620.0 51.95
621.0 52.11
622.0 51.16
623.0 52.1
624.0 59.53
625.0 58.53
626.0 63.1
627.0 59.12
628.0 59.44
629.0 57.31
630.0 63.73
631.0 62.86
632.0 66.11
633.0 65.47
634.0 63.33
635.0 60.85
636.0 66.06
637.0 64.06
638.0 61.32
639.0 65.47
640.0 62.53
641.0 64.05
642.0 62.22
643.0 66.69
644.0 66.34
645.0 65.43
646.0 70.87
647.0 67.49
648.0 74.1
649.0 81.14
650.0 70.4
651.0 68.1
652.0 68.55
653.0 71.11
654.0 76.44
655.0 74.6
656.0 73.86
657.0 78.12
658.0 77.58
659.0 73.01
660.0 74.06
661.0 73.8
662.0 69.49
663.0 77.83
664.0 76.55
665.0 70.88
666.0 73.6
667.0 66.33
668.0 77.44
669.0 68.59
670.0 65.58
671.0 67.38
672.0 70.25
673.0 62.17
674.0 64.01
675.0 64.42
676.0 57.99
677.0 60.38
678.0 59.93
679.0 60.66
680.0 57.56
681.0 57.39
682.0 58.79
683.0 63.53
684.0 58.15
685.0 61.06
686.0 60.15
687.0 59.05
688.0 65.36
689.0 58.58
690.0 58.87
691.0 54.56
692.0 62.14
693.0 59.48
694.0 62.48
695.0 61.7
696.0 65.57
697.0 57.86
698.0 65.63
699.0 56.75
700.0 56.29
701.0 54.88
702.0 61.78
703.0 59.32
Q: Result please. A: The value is -1.83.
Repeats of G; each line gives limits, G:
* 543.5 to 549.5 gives -1.02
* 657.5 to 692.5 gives -2.08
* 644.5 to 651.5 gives -1.71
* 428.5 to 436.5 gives -1.87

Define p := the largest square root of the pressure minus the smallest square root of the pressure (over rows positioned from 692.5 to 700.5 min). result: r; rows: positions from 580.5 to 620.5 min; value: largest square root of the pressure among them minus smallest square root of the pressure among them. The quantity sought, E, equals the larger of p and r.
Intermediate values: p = 0.60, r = 1.5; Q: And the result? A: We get 1.5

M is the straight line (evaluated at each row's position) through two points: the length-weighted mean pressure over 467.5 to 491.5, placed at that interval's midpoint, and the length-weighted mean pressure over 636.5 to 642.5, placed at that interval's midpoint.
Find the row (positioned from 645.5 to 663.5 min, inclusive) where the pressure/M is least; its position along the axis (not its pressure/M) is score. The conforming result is 647.0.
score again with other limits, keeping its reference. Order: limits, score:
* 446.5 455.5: 450.0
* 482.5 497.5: 491.0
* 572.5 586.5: 575.0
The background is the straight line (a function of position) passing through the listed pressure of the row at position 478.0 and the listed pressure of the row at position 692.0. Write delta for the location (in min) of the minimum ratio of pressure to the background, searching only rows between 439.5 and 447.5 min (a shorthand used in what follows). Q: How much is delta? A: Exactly 447.0 min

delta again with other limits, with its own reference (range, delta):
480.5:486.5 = 486.0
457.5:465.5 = 459.0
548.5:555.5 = 554.0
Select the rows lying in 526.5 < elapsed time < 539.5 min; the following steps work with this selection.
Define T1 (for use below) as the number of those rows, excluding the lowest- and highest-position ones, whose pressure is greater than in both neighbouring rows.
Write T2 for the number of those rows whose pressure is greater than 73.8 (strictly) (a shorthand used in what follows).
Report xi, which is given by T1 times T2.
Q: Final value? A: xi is 10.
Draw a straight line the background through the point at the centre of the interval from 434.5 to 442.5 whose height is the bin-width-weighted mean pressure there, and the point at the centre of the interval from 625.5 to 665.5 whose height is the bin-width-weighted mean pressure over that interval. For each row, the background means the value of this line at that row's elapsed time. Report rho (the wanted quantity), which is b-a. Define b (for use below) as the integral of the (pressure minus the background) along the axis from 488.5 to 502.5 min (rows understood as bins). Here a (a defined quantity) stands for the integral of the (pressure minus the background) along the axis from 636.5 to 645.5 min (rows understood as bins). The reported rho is -63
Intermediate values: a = -41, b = -104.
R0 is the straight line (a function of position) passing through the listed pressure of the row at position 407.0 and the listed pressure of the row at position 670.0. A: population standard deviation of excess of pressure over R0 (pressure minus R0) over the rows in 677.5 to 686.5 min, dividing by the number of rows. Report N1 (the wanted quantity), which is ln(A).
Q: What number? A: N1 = 0.6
